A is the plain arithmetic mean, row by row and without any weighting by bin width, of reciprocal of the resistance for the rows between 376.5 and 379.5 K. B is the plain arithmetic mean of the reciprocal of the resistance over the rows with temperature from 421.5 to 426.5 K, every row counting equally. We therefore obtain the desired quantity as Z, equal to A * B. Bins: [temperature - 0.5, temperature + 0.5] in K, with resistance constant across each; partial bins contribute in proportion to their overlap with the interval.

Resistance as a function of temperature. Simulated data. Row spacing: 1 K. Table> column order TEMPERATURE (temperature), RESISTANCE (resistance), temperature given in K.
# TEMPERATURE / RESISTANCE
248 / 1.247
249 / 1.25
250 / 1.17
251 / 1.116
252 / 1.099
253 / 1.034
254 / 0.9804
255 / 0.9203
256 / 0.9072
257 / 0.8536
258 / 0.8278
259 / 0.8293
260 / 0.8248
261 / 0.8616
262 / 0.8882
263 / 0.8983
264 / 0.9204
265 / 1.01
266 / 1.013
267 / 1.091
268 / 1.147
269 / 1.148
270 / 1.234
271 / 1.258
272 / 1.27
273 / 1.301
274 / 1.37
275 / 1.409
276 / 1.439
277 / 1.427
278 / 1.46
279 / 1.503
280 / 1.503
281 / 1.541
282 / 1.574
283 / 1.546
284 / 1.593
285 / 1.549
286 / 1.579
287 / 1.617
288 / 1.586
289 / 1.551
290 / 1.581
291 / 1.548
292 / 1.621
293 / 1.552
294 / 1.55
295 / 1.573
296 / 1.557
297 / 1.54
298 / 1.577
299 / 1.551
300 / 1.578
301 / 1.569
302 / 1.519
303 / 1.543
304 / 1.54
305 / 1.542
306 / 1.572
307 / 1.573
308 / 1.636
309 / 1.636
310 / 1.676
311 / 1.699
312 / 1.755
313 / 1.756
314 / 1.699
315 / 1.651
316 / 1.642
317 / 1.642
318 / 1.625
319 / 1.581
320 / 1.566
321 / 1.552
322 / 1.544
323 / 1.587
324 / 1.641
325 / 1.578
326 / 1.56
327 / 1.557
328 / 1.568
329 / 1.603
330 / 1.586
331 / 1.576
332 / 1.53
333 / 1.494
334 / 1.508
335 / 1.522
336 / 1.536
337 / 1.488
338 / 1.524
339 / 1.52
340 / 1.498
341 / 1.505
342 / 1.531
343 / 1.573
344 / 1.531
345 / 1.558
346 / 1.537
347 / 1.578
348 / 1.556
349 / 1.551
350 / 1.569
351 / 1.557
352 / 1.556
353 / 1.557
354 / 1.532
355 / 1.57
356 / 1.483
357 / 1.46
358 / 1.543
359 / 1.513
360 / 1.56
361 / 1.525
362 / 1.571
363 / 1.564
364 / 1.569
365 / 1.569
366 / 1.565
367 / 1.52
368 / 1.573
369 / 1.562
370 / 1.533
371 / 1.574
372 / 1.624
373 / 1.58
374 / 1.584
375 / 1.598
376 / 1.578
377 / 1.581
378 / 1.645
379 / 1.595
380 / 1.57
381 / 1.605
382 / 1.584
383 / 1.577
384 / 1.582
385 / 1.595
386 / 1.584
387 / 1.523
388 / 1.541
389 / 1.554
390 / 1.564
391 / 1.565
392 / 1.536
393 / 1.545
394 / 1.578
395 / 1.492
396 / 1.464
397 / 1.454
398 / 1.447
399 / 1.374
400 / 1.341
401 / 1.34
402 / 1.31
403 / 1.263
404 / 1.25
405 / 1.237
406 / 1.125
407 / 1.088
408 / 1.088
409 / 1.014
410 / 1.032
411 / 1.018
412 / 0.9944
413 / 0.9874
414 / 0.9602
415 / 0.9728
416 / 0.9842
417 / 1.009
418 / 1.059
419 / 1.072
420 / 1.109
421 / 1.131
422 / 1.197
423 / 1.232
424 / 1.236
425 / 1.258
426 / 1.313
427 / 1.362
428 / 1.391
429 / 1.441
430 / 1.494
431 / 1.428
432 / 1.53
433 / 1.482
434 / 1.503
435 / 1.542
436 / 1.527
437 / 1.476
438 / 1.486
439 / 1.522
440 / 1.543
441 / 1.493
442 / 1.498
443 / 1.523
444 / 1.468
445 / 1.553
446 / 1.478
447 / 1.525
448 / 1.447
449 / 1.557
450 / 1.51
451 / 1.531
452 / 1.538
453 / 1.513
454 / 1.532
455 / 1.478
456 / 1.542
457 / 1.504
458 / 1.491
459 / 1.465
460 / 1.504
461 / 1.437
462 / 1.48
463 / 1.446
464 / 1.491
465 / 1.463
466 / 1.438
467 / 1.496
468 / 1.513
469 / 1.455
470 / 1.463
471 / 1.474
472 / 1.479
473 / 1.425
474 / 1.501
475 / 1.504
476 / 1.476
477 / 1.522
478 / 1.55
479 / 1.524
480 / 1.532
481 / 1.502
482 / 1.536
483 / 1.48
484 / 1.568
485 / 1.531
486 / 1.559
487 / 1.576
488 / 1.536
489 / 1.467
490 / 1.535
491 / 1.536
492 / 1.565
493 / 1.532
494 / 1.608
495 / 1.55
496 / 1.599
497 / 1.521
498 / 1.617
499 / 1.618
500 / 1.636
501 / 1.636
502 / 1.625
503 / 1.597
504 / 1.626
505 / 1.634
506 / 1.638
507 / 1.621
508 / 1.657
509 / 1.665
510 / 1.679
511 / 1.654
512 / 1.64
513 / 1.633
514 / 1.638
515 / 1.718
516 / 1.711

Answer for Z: 0.50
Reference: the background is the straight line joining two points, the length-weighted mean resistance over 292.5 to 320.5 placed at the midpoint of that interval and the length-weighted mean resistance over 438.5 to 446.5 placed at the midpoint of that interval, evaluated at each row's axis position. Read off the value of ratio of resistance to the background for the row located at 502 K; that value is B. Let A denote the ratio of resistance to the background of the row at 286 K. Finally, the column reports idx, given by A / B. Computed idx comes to 0.9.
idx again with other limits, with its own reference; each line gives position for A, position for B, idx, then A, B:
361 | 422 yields 1.2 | 0.97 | 0.8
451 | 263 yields 1.9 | 1.02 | 0.5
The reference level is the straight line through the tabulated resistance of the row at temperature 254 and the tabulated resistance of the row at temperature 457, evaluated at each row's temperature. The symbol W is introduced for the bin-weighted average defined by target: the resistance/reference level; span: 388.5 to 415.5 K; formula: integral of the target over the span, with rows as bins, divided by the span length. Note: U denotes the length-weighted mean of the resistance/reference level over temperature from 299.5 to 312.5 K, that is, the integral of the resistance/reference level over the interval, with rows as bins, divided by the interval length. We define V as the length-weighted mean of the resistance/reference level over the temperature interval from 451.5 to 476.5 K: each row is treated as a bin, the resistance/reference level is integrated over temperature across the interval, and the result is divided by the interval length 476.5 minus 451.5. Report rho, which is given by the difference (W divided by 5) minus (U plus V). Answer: -2.22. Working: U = 1.44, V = 0.98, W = 0.94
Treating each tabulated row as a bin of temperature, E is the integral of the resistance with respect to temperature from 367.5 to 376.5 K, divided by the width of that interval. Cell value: 1.58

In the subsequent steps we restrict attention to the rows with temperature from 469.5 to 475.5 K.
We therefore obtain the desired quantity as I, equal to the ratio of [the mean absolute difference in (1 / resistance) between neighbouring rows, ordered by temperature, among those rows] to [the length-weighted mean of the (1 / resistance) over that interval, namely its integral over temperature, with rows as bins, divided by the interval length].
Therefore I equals 0.021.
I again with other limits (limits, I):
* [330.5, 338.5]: 0.020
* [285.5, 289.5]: 0.022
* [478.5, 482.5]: 0.016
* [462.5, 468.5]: 0.024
